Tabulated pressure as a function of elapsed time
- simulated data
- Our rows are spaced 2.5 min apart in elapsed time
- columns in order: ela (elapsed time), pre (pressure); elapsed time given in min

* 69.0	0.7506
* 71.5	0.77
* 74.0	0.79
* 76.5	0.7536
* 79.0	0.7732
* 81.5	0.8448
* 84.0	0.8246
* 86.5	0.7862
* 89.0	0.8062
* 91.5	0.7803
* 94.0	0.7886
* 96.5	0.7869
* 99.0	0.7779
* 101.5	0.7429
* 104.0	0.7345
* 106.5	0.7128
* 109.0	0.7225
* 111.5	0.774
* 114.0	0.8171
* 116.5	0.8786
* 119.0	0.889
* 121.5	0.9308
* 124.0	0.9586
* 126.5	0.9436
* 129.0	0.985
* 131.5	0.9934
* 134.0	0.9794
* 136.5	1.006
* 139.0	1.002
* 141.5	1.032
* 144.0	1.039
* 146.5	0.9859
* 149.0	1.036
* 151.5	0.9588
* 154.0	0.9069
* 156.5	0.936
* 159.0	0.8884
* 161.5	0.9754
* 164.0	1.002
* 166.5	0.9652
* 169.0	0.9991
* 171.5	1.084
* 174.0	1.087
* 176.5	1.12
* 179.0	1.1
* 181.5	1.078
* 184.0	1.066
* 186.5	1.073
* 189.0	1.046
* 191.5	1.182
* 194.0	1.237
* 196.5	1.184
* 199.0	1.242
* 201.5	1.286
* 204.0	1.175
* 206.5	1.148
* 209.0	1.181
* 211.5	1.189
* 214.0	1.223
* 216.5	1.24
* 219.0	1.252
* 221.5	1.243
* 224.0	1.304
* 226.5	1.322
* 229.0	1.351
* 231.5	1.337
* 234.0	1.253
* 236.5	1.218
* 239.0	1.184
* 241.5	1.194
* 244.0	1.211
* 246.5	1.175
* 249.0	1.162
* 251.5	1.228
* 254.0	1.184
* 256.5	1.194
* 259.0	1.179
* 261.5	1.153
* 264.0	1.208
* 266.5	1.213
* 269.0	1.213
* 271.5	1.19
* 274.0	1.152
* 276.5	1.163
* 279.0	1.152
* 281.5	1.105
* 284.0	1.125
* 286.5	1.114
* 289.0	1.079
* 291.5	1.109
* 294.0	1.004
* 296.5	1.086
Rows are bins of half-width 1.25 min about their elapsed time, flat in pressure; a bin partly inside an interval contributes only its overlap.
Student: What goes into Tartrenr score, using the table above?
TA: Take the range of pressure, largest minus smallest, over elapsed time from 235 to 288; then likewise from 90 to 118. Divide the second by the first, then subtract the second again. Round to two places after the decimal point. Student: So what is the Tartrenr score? 1.18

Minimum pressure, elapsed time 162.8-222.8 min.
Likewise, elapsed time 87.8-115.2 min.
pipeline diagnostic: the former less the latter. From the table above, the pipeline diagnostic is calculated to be 0.25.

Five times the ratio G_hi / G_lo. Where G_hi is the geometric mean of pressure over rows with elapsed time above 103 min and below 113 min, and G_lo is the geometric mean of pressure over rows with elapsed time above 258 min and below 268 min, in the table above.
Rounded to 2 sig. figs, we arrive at 3.1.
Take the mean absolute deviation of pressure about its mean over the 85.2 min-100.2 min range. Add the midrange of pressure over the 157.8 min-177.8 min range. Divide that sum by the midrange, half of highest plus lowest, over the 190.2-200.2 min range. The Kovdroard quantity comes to 0.83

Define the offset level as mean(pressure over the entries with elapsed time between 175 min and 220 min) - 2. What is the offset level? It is -0.83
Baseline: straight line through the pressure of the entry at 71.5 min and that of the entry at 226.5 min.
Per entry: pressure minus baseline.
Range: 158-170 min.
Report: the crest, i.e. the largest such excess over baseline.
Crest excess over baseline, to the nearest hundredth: -0.10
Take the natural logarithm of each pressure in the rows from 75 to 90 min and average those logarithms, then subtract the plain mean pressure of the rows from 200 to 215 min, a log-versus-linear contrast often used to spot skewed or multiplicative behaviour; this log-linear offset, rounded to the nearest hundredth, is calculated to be -1.43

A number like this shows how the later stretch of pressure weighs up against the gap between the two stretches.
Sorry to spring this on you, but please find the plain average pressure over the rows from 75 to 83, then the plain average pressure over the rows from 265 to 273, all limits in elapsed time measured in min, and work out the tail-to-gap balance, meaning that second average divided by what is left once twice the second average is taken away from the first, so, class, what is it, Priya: -0.74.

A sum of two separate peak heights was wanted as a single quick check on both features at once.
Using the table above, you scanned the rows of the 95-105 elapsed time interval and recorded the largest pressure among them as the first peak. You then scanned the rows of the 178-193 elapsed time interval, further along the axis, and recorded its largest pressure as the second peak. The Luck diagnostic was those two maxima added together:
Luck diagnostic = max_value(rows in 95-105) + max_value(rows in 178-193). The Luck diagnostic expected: 1.97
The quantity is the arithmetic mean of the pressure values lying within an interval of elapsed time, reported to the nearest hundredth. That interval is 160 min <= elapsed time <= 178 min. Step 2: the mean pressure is 1.03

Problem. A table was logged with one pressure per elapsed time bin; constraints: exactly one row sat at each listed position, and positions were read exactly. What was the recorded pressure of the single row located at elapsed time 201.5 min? 1.286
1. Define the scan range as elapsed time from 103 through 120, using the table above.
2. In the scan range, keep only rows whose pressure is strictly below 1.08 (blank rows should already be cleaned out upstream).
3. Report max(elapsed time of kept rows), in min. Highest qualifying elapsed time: 119.0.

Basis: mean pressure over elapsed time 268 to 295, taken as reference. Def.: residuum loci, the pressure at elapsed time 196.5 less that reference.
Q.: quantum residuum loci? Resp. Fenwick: 0.1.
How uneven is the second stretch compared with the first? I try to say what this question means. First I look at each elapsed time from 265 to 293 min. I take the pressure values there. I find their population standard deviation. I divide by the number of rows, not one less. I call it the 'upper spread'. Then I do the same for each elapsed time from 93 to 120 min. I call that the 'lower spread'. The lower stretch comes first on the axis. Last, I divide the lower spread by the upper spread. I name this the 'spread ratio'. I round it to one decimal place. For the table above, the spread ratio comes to 1.3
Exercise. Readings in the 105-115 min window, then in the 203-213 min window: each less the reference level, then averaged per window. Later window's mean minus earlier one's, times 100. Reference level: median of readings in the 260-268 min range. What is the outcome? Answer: 42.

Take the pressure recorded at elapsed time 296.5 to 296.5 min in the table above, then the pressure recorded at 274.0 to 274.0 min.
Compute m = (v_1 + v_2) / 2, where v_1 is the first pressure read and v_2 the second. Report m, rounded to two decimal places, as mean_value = 1.12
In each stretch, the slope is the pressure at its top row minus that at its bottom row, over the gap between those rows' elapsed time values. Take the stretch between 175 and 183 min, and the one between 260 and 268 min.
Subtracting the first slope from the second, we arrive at 0.020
